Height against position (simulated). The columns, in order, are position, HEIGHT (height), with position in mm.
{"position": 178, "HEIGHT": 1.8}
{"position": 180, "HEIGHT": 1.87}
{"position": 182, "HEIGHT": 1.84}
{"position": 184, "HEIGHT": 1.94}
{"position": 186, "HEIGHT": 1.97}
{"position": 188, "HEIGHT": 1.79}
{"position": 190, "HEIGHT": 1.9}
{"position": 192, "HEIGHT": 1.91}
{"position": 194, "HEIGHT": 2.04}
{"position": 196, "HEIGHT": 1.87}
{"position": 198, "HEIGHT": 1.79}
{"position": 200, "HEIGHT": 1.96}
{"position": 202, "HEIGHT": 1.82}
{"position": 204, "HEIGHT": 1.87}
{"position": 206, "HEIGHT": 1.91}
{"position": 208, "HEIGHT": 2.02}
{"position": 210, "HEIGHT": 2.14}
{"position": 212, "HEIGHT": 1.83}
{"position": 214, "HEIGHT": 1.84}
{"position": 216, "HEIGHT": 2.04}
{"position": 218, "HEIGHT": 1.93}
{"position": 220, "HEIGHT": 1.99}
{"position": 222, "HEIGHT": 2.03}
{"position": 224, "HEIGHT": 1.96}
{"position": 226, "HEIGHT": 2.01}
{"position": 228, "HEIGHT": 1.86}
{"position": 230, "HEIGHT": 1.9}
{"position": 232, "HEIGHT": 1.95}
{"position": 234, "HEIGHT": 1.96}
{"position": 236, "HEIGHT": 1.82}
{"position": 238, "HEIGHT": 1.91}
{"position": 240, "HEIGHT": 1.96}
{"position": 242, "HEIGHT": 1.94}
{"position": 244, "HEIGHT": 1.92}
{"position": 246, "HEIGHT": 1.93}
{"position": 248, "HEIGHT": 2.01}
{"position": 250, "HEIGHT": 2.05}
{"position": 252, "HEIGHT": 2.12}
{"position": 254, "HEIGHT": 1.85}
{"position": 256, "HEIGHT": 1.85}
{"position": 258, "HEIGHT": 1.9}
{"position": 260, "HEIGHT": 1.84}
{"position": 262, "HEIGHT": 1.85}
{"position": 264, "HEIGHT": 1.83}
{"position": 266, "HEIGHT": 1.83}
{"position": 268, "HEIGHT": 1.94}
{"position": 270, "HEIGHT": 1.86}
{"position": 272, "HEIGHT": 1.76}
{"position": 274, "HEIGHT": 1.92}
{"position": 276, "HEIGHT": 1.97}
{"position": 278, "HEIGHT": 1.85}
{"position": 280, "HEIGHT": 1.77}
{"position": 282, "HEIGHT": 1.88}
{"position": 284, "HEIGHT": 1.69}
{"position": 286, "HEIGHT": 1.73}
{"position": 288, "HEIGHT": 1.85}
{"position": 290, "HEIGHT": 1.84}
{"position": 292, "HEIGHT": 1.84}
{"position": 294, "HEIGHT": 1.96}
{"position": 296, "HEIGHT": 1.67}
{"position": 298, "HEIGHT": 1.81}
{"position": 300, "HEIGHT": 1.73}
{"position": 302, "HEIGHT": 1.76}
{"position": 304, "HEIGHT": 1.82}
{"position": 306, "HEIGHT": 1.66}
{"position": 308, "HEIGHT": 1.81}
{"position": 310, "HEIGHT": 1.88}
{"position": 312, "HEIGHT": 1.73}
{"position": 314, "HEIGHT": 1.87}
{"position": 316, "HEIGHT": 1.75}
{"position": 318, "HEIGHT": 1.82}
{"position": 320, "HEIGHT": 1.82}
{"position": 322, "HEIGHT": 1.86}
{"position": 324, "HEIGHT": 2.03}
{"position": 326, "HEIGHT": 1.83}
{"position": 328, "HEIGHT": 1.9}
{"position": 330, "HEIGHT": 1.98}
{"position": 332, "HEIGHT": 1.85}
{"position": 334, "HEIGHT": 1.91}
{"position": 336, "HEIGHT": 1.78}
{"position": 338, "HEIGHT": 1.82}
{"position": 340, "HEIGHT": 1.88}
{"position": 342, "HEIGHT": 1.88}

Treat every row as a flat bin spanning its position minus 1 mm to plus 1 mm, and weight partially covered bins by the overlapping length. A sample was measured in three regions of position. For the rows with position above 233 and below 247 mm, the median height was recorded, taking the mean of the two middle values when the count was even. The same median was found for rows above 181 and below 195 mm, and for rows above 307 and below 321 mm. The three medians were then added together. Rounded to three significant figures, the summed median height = 5.66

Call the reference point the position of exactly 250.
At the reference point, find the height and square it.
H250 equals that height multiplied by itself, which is 4.20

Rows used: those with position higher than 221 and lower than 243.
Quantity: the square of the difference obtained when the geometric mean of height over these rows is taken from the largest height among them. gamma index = 0.0089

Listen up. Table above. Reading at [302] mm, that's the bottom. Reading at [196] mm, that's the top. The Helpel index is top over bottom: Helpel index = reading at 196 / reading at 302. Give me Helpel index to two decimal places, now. 1.06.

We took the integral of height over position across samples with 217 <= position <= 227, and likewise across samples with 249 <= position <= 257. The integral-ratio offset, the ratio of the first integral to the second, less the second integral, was -14.5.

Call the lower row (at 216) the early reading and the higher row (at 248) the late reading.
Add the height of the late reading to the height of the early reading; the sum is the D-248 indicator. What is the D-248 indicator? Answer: 4.05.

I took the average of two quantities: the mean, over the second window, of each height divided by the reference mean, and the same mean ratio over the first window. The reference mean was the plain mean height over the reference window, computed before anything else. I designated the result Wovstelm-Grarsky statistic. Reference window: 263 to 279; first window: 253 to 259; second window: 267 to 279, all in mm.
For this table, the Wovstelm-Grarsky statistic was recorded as 1.00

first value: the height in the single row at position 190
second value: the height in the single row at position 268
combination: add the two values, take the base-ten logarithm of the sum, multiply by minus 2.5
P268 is -1.46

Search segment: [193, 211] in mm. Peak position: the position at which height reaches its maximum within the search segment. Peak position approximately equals 210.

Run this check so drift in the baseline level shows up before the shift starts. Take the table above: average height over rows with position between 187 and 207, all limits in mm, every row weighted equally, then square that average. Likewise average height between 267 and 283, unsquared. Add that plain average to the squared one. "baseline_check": 5.43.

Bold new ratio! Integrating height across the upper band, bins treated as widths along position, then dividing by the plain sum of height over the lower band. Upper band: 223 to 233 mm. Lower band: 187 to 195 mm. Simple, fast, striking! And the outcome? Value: 2.5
